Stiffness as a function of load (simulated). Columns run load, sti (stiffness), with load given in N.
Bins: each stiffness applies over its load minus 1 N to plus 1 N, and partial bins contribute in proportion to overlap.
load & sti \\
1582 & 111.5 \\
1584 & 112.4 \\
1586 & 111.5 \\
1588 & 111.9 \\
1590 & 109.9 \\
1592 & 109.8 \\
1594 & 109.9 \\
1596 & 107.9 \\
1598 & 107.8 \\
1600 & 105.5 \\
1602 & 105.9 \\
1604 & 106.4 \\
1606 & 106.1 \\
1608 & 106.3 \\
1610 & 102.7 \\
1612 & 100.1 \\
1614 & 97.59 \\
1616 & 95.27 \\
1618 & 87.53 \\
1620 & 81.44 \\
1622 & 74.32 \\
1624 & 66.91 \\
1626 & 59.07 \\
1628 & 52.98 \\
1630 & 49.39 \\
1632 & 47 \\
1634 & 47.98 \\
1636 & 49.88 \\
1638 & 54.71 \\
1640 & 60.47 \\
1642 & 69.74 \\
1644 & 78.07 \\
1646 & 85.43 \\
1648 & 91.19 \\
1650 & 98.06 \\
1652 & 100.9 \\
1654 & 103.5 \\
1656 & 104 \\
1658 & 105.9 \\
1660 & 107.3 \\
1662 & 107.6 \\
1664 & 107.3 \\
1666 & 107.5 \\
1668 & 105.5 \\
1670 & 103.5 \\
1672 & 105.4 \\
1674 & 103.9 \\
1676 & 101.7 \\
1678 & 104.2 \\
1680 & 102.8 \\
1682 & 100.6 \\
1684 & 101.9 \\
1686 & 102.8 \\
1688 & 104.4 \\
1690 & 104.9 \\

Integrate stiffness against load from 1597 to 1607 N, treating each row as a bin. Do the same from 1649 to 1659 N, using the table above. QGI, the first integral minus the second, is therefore 39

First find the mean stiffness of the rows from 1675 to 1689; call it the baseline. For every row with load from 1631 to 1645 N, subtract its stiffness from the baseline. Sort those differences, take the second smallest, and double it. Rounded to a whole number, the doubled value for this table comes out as 66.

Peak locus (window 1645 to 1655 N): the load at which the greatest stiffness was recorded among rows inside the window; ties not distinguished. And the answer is 1654 N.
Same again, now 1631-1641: 1640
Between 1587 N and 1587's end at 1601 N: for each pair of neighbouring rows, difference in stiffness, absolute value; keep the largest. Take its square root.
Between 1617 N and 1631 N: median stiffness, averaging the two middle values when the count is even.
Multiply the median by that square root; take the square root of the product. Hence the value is 10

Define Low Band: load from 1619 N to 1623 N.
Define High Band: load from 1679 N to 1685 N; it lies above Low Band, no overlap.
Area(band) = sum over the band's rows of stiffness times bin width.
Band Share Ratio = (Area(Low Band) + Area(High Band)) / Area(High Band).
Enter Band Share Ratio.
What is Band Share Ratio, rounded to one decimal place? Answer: 1.5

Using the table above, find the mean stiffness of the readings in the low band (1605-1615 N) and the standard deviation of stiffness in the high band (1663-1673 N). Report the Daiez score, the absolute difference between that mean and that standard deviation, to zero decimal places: 101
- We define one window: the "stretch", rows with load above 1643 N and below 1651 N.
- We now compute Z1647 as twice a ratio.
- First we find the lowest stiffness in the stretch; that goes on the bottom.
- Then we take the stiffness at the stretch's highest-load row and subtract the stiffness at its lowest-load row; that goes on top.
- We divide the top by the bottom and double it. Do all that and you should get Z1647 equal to 0.5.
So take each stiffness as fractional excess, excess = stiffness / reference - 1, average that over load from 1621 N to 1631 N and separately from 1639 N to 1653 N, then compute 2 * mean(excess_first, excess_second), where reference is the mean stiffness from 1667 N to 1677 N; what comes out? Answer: -0.62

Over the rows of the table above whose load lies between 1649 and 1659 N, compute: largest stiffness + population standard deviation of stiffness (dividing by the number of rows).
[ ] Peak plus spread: 109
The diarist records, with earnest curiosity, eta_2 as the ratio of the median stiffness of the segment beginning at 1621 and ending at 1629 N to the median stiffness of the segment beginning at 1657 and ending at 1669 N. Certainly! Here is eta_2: 0.59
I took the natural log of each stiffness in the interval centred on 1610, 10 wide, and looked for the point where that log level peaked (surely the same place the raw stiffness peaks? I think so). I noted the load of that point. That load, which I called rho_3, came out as 1608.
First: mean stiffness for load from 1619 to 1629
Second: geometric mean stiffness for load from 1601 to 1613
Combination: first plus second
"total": 171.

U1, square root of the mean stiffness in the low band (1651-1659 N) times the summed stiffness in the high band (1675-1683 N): 206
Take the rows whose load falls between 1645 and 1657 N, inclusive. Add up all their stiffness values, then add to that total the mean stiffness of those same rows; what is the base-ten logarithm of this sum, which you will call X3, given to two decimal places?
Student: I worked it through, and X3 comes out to 2.83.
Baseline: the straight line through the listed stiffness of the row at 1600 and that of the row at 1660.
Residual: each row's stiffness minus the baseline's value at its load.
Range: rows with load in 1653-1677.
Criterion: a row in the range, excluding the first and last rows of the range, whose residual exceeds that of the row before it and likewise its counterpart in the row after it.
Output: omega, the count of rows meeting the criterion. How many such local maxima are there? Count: 3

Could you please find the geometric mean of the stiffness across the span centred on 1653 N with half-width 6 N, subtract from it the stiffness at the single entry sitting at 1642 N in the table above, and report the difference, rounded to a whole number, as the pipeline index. 31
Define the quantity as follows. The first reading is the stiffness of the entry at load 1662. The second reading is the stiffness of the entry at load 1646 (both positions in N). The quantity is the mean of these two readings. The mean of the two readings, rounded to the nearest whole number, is 97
